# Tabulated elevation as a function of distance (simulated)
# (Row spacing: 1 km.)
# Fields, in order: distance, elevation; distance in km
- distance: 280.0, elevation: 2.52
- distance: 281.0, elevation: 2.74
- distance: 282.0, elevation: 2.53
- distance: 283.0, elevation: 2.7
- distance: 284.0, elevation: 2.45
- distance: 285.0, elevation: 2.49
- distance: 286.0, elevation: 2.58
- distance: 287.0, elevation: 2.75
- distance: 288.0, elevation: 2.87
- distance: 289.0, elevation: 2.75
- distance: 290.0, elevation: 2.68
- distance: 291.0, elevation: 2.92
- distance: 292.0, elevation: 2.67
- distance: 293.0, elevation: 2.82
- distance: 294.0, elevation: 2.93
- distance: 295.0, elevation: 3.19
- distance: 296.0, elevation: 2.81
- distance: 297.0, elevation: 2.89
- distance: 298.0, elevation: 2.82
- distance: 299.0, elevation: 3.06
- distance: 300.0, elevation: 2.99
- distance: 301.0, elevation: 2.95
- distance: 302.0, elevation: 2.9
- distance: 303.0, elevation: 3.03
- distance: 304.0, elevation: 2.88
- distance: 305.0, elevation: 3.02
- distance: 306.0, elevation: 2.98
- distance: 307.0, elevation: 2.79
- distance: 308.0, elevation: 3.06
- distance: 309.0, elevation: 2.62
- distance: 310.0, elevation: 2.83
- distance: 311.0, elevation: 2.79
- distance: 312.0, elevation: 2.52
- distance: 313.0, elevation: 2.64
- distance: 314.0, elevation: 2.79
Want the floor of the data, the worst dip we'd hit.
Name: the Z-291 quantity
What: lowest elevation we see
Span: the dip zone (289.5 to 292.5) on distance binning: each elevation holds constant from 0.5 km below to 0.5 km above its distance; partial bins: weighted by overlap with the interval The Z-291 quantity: 2.67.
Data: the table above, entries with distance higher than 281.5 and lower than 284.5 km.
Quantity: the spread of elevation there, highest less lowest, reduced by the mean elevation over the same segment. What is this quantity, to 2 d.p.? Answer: -2.31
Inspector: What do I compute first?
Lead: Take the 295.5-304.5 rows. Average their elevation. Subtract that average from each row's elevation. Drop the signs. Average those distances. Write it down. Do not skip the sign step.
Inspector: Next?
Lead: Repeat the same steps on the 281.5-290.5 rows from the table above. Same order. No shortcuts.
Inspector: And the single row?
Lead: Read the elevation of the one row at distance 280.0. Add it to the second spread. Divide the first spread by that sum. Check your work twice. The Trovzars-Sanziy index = 0.028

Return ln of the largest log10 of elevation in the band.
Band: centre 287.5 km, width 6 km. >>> -0.78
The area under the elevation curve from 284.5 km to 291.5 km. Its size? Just 19.0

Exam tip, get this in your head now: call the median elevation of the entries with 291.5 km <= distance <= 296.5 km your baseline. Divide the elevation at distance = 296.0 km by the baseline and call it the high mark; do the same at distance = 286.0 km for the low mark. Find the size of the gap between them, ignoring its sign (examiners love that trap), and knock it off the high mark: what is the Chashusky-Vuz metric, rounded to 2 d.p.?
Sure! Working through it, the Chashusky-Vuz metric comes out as 0.91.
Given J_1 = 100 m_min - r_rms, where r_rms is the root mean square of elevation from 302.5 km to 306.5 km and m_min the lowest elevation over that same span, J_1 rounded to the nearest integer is 285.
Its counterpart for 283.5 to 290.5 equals 242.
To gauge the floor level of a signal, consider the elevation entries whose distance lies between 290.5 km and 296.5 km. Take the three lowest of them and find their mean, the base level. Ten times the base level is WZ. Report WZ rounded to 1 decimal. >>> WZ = 27.7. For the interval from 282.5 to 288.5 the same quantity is 25.1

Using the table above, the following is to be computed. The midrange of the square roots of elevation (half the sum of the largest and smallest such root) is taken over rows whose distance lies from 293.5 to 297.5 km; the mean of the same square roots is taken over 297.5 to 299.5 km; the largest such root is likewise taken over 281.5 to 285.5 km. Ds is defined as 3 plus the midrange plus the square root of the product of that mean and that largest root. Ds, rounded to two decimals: 6.41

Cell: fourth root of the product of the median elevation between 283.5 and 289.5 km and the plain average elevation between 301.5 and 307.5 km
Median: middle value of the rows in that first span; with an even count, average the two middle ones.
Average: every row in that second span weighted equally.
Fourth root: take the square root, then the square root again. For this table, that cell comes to 1.67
